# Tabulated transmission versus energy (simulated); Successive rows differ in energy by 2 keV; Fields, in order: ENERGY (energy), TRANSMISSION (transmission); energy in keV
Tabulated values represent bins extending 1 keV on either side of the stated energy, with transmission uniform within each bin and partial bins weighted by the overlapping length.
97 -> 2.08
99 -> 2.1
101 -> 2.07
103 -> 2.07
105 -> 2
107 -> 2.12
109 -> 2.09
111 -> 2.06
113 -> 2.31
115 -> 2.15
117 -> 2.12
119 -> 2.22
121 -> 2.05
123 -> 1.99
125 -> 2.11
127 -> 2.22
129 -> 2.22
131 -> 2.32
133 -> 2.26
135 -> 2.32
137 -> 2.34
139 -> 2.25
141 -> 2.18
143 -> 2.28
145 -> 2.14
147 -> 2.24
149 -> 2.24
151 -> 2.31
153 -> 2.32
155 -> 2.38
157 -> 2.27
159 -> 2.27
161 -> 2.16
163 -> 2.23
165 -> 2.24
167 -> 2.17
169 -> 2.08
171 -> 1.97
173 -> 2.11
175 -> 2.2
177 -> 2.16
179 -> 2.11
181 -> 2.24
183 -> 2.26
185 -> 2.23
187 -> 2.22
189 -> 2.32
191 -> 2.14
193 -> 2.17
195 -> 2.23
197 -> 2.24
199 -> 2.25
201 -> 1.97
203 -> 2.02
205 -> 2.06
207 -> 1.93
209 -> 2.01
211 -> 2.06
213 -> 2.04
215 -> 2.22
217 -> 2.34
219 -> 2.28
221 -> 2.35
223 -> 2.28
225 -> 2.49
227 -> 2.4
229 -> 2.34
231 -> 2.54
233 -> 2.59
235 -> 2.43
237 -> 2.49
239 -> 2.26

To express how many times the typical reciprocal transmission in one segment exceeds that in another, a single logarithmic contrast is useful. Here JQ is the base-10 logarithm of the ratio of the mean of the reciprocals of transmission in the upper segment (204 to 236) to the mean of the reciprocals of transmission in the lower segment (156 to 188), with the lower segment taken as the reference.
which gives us -0.015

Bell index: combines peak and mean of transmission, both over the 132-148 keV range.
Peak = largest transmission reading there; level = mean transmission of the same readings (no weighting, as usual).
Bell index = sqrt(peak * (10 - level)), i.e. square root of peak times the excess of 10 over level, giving 4.26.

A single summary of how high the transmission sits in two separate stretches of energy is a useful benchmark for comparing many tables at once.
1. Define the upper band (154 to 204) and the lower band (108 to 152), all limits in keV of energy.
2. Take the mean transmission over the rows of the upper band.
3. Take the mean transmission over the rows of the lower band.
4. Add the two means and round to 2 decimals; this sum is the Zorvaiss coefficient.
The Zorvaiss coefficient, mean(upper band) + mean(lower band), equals 4.39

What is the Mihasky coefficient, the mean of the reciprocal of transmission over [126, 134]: 0.444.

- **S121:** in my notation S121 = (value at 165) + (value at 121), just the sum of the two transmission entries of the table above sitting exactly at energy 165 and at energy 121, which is 4.3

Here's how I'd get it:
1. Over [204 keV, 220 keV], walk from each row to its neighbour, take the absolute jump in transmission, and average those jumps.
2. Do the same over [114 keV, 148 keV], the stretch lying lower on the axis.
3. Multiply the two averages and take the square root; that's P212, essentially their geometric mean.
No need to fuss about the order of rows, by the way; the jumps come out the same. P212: 0.087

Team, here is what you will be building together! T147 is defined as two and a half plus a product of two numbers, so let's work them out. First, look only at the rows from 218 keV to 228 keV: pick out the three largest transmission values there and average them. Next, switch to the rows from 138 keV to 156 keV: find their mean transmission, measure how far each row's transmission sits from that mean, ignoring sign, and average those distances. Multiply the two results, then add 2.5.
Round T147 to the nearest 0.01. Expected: 2.63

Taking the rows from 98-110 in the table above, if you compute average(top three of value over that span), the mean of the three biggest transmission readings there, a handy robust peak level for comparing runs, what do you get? 2.10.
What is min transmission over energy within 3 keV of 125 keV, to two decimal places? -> 1.99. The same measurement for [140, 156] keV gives 2.14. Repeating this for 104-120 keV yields 2.00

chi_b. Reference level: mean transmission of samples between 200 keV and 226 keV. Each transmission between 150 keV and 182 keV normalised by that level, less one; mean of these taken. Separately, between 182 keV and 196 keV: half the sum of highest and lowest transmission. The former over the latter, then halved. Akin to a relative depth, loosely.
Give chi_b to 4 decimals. 0.0045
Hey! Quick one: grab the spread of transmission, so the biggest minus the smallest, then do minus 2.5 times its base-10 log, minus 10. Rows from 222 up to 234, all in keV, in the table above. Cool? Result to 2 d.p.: -8.73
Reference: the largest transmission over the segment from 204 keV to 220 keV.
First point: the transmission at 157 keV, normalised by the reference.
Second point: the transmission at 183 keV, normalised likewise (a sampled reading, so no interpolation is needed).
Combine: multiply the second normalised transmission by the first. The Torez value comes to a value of 0.937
